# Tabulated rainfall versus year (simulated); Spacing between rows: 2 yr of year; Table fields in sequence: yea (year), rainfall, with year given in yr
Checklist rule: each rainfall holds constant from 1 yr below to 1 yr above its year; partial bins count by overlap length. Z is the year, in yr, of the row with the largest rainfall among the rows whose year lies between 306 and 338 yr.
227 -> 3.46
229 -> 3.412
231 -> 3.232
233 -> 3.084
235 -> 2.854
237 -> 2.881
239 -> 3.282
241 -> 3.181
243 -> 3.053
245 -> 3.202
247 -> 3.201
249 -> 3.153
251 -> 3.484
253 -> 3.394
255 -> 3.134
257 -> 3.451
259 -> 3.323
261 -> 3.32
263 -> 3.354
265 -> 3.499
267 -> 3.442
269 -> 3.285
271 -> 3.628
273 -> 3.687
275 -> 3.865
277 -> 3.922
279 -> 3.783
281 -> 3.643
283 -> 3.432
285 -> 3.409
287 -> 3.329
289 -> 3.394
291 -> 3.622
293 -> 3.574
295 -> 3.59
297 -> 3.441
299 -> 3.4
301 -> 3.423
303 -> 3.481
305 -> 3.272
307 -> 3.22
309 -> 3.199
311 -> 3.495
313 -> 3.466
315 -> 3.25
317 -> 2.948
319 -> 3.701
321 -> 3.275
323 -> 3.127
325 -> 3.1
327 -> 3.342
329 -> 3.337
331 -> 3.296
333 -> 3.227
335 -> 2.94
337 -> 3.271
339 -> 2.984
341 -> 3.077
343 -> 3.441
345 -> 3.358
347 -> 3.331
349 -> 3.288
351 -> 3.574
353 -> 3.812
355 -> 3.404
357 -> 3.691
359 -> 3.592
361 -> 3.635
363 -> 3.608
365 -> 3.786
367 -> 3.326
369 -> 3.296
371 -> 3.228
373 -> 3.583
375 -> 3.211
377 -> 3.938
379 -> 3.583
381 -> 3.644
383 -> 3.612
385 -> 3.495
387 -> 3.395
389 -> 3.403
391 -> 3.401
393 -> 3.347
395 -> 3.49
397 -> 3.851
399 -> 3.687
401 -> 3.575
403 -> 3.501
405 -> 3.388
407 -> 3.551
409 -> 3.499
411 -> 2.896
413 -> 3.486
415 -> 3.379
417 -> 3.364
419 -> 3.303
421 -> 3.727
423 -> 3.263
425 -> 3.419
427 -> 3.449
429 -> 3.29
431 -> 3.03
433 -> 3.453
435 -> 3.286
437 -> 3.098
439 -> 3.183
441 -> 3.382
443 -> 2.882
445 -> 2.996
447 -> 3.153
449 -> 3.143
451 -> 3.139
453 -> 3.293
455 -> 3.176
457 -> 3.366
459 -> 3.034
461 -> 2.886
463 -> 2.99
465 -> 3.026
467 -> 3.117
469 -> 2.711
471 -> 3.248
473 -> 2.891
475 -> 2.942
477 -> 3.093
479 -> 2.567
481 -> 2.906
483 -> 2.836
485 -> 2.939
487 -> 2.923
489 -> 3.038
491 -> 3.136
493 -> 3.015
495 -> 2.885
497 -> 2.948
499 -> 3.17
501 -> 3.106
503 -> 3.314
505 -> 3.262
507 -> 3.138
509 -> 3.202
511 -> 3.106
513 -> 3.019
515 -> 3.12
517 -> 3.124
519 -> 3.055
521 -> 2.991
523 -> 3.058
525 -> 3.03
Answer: 319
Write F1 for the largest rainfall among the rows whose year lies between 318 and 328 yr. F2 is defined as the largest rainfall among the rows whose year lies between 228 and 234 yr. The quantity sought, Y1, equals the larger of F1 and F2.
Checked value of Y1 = 3.7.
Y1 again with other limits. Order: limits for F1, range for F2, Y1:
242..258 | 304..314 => 3.5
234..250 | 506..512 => 3.3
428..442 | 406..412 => 3.6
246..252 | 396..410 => 3.9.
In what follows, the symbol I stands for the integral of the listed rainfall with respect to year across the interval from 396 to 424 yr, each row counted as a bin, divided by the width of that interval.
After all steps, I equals 3.5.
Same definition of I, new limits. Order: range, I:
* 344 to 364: 3.5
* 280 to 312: 3.4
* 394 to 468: 3.3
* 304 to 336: 3.3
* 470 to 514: 3.0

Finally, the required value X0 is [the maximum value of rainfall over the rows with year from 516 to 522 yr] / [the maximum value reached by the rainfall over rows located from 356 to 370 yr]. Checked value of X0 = 0.83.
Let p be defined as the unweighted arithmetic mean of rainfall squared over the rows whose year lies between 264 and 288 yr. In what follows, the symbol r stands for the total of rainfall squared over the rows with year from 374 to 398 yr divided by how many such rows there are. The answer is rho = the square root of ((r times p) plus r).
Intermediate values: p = 12.8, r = 12.5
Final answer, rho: 13.2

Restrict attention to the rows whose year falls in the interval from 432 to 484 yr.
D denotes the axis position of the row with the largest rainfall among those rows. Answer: 433 yr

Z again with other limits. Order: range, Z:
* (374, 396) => 377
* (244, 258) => 251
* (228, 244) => 229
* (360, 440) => 377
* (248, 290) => 277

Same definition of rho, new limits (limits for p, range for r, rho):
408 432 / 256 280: 12.4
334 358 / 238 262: 11.4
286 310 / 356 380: 12.6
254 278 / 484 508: 11.2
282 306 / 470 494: 10.6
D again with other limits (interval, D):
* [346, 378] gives 377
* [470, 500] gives 471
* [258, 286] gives 277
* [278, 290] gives 279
